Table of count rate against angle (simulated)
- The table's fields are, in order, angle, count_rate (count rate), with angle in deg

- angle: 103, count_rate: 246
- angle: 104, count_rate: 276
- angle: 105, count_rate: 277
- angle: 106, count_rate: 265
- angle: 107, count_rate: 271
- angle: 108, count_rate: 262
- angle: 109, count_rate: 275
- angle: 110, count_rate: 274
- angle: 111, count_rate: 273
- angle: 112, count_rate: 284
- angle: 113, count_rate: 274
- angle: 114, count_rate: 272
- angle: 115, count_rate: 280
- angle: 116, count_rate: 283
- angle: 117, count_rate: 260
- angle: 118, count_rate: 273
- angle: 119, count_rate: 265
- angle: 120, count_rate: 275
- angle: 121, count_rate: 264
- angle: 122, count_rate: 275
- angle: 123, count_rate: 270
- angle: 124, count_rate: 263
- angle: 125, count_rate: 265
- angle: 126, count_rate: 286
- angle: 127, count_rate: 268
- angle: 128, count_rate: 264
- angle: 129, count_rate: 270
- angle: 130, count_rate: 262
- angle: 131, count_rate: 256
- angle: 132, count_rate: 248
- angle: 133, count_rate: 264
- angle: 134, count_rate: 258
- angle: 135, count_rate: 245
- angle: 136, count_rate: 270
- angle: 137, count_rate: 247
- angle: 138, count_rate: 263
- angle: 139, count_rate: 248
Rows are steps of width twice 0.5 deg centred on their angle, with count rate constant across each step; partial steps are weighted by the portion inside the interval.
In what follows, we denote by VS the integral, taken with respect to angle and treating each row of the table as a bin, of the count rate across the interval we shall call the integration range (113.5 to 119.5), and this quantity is 1633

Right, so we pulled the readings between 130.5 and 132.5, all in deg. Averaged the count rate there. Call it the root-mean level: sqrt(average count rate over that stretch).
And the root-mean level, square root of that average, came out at 15.9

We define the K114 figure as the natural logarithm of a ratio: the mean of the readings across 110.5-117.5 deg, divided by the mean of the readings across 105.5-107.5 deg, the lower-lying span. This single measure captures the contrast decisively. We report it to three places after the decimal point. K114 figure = 0.026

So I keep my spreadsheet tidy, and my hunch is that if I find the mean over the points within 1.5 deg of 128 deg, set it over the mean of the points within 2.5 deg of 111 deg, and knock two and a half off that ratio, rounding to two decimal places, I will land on -1.53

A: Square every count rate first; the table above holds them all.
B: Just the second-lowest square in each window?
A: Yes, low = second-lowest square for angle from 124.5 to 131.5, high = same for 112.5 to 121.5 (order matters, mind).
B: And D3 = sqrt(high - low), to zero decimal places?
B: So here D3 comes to 32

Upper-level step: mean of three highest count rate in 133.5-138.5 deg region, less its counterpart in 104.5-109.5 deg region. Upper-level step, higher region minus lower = -11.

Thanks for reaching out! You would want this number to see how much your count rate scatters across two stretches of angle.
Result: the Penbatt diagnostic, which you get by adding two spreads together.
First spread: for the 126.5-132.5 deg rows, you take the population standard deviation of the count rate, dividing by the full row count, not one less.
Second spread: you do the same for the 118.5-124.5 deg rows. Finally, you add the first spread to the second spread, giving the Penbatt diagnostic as 12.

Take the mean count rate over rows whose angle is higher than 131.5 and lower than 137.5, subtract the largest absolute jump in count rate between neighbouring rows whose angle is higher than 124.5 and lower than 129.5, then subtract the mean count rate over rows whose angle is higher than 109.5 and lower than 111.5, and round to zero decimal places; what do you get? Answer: -39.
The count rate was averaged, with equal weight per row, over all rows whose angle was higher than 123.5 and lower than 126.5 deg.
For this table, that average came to 271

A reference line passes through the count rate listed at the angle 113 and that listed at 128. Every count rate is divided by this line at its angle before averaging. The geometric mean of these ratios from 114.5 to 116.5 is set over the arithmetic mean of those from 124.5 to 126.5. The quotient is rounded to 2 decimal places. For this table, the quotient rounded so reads 1.00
